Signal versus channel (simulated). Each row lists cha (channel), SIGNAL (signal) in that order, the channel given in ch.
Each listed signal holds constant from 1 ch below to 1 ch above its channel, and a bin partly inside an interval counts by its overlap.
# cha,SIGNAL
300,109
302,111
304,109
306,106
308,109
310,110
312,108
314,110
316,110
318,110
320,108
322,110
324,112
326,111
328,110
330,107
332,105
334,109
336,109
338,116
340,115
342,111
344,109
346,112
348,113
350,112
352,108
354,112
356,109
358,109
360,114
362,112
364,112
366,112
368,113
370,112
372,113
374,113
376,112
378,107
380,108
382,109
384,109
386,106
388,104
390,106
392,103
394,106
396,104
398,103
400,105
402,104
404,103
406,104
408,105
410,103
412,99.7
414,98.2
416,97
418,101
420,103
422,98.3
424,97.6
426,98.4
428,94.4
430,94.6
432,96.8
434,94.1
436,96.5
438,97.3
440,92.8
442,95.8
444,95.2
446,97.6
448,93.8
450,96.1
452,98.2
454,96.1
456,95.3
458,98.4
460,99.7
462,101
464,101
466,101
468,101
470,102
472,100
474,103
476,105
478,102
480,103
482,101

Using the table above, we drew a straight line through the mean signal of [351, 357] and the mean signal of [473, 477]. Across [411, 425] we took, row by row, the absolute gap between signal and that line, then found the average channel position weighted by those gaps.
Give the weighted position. 417.9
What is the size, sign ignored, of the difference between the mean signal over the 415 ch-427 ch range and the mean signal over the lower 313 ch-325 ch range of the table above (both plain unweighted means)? 10.8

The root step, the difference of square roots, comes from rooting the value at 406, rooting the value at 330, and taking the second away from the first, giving -0.15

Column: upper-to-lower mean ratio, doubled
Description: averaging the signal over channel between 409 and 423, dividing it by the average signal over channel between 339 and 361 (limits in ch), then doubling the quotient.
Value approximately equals 1.80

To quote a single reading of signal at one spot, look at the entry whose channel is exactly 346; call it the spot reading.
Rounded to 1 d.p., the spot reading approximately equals 112.0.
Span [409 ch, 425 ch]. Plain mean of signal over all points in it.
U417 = 100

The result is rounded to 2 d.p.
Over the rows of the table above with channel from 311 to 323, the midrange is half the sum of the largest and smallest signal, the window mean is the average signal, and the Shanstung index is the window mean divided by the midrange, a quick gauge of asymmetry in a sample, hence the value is 1.00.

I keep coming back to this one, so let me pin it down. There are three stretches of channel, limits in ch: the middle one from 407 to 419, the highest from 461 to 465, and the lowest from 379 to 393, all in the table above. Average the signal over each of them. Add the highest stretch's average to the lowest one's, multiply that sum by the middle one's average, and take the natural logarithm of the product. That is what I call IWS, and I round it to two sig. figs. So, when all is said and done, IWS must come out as 9.9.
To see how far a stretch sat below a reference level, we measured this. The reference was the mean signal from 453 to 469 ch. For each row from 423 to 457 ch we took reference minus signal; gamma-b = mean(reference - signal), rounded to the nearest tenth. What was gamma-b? 3.3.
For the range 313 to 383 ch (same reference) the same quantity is -11.5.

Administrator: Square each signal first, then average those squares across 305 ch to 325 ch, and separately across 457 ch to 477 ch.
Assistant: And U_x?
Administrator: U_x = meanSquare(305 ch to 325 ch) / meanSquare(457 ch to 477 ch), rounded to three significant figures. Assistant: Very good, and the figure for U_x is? 1.17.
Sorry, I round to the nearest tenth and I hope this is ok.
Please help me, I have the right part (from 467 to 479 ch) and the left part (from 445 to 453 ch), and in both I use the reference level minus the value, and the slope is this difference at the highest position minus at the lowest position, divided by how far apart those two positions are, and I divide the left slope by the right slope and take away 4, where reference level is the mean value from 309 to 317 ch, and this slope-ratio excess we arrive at -3.0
